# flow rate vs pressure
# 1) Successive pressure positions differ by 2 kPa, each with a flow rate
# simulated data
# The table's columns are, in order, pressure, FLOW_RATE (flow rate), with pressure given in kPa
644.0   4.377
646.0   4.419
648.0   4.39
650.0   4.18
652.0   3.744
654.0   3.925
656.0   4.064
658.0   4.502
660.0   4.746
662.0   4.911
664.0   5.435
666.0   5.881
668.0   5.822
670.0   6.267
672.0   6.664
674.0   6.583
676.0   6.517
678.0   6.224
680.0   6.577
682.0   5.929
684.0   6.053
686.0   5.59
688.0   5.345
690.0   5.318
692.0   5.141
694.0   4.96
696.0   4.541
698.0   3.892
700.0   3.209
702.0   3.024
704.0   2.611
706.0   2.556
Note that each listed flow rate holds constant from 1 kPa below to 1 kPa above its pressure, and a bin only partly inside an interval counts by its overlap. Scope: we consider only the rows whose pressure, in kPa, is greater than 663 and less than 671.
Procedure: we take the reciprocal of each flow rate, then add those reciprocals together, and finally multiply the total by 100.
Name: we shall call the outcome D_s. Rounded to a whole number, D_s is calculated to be 69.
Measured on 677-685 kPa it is 65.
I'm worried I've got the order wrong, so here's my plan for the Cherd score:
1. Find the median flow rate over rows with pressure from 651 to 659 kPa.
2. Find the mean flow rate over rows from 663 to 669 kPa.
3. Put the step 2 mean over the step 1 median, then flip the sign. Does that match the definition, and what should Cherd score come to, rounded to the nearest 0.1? -1.4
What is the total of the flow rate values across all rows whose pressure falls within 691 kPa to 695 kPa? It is 10.1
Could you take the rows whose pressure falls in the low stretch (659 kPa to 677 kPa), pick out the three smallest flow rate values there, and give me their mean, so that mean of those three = 5.0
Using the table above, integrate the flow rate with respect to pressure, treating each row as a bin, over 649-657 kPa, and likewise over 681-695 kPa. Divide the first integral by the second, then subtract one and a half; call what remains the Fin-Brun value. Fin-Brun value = -1.08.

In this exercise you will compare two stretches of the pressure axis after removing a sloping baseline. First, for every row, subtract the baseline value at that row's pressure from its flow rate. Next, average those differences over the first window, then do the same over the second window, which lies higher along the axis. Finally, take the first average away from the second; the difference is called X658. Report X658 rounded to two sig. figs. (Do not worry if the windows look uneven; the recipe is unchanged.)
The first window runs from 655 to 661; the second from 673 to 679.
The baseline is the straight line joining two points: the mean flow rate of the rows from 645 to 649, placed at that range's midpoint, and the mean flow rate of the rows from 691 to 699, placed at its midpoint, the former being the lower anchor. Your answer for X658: 1.9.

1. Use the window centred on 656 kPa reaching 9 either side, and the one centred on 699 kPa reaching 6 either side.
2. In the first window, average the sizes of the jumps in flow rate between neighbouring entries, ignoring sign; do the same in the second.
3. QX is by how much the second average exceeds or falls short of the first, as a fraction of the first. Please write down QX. 0.6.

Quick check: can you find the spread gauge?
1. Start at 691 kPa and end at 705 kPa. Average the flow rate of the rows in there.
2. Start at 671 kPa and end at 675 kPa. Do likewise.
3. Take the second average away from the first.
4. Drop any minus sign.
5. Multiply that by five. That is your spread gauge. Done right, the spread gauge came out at 14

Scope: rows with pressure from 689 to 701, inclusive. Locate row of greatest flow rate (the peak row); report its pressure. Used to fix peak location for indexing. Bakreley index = 690.0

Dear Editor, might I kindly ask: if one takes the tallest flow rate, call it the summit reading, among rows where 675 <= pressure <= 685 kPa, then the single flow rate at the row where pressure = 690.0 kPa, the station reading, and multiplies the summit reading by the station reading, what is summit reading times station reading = 35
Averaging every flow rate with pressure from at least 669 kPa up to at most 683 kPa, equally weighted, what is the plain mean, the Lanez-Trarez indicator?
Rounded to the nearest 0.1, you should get 6.4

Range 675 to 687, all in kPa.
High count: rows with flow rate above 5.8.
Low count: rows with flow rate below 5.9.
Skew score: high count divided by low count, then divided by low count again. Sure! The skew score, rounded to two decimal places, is 5.00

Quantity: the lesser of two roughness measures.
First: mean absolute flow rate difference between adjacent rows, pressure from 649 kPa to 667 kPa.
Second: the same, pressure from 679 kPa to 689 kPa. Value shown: 0.322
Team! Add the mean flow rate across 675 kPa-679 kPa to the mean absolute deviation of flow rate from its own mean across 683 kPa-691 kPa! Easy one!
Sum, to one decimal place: 6.6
